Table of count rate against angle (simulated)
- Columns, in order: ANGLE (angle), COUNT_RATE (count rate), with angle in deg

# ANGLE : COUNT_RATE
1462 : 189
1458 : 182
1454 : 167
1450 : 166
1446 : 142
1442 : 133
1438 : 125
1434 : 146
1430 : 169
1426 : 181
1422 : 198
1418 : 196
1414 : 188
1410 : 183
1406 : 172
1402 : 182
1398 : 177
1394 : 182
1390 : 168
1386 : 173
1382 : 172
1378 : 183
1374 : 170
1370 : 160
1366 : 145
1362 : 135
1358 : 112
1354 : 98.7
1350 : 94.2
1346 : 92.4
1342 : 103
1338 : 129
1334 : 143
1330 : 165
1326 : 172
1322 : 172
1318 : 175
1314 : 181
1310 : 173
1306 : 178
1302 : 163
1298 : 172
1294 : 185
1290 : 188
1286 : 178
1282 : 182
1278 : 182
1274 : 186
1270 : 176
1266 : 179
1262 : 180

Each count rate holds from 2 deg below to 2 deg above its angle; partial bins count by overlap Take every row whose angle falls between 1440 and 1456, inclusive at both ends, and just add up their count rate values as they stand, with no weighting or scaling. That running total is 608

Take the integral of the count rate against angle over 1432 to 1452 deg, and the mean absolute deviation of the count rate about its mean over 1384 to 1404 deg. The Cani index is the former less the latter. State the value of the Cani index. 2843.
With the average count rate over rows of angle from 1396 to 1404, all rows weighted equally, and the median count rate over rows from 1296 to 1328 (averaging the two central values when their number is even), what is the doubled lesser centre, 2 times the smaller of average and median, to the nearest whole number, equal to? 345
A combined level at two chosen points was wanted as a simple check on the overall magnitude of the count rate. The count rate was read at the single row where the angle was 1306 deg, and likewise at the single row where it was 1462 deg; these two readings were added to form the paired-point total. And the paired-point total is 367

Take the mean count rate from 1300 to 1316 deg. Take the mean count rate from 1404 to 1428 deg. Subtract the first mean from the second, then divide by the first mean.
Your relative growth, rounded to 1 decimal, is 0.1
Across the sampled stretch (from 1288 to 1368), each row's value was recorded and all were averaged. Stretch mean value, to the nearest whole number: 149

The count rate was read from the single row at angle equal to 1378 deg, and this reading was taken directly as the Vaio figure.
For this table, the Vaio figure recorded 183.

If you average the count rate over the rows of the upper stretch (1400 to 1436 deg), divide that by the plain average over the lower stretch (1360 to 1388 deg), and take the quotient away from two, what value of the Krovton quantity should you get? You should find 0.90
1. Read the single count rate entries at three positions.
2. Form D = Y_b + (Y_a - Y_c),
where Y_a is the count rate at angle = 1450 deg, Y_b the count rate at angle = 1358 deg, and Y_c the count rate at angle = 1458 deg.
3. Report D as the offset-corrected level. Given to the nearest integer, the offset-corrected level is 96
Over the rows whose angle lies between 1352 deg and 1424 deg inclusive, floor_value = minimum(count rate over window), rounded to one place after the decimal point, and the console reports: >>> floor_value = 98.7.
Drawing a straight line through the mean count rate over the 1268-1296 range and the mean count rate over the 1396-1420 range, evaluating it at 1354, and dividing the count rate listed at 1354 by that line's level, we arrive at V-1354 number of 0.54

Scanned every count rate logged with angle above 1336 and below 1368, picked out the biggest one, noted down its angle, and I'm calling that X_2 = 1366 deg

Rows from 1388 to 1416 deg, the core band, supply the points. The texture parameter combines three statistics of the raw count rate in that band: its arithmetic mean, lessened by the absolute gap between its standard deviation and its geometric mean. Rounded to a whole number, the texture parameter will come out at 7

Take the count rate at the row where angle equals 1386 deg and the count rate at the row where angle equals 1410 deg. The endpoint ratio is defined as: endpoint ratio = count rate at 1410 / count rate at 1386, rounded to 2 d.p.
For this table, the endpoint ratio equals 1.06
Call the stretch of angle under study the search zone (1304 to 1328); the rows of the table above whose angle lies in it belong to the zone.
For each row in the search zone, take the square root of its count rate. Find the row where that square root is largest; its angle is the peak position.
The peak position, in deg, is 1314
